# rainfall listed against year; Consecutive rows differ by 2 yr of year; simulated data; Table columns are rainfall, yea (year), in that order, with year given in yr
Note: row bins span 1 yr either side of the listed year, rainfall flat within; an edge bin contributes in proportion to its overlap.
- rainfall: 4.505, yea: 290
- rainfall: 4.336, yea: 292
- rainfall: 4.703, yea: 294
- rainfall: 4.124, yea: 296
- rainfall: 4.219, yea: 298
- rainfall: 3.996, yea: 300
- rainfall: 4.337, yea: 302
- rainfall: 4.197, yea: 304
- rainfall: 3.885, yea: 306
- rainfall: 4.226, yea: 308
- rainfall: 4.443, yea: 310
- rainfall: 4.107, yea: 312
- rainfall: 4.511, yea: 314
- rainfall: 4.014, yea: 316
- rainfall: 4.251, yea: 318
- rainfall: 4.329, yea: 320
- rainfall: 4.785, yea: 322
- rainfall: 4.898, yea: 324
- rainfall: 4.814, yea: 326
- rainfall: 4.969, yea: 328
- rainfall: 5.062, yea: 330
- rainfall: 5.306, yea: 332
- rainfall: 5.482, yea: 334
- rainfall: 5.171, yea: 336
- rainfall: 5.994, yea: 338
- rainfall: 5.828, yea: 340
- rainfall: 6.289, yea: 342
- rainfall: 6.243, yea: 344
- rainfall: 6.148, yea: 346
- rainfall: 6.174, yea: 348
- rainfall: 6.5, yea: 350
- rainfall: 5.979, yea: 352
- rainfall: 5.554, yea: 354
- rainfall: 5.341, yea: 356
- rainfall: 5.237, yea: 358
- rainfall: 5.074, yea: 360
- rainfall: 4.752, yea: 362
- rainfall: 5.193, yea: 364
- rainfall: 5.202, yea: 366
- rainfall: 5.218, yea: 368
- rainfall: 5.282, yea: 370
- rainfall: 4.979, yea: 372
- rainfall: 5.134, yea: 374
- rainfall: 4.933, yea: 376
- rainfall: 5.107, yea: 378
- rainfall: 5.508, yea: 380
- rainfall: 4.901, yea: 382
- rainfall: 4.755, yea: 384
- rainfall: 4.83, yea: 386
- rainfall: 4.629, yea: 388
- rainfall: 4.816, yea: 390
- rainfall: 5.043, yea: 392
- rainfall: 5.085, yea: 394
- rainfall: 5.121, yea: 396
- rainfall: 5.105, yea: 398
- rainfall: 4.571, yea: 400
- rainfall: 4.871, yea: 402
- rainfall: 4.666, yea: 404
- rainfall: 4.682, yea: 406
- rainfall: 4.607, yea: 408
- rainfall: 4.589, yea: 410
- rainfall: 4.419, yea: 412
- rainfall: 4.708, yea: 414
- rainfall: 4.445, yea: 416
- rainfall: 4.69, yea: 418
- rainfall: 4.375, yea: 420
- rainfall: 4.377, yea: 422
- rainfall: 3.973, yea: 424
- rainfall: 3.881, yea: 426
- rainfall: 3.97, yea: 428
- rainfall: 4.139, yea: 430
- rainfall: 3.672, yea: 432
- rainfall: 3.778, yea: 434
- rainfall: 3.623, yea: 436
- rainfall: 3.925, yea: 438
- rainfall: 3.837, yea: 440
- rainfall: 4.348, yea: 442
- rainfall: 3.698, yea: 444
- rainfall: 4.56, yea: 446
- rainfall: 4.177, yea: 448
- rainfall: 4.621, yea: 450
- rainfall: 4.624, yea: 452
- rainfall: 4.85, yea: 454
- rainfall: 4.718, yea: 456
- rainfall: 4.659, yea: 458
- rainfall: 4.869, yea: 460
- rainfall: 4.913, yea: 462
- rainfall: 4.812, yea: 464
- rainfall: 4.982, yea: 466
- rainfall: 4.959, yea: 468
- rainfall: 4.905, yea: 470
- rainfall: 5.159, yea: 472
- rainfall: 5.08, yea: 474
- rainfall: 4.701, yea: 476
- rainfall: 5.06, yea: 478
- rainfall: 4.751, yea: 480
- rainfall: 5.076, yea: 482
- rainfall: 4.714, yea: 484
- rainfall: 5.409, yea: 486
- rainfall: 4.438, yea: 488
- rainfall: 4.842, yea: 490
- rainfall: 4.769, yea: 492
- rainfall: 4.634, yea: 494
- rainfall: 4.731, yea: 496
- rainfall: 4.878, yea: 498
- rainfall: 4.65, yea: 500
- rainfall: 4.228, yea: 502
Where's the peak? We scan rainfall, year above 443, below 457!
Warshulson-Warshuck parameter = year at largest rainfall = 454 yr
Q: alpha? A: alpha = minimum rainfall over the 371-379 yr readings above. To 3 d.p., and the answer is 4.933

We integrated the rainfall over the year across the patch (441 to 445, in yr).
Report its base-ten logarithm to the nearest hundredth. 1.21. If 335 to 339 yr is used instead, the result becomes 1.35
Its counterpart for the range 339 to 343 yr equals 1.38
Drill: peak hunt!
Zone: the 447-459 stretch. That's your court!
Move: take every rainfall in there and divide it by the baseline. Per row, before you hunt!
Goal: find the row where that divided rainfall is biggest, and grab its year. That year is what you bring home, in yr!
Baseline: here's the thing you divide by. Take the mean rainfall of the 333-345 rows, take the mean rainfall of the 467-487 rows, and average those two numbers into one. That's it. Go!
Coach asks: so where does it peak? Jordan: 454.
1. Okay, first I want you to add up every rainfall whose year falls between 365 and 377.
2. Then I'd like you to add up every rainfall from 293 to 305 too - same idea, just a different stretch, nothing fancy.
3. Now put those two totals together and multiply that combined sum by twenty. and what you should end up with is 1126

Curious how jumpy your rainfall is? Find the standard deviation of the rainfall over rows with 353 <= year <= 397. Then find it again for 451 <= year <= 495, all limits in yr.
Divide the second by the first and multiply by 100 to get 90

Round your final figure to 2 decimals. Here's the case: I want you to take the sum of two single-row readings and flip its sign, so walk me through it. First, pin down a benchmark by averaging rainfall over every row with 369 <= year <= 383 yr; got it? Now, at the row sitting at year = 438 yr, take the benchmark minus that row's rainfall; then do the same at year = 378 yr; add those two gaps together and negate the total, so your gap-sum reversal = -1.21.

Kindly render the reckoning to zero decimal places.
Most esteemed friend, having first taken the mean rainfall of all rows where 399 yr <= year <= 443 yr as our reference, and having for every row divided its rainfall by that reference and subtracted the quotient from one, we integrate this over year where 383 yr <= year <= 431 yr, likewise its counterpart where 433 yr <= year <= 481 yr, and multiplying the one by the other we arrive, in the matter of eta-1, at 12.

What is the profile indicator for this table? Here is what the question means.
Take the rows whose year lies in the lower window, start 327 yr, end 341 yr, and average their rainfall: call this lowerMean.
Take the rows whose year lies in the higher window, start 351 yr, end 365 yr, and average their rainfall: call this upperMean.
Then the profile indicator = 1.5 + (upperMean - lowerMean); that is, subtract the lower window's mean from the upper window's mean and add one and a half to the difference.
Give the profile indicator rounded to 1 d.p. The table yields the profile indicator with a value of 1.4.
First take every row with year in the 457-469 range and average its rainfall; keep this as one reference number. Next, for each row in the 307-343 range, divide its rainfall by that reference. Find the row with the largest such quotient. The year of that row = 342 yr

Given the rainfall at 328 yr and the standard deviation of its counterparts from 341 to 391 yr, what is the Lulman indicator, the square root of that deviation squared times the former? 1.2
